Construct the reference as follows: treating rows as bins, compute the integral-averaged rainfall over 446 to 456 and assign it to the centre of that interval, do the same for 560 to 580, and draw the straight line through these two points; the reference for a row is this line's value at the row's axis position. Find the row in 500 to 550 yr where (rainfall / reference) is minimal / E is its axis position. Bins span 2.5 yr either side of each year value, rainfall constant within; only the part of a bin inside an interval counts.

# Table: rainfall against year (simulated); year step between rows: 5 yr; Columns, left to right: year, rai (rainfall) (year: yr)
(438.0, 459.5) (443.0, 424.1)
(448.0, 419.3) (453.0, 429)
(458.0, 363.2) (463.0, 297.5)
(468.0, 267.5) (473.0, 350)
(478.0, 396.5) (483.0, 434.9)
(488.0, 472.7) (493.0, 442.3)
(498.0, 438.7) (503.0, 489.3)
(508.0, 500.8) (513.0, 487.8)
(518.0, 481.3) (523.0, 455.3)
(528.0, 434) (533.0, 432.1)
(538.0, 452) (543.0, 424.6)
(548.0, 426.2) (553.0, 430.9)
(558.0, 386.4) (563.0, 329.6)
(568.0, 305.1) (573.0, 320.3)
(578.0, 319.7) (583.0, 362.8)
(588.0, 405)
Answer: 528.0 yr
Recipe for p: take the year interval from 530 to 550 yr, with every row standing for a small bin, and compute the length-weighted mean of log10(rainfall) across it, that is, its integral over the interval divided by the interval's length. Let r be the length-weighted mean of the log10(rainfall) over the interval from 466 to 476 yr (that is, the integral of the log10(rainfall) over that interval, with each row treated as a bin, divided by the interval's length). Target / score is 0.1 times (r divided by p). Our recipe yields 0.095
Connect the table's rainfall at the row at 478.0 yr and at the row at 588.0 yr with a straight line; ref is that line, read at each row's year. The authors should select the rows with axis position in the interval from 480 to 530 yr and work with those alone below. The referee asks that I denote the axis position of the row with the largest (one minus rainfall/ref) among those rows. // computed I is 528.0 yr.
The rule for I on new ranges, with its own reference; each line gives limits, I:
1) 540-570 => 568.0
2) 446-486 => 468.0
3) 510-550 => 543.0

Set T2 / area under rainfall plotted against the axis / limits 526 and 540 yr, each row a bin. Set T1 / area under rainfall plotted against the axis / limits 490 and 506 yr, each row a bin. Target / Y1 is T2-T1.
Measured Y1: -1191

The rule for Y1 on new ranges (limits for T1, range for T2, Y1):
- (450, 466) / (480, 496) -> 1375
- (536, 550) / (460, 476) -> -1120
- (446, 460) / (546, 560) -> 145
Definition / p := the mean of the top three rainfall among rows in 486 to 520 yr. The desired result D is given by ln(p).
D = 6.20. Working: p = 493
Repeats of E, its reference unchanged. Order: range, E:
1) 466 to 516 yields 468.0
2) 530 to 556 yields 533.0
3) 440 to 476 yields 468.0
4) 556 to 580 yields 568.0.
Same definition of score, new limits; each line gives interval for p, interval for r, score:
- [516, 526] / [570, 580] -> 0.094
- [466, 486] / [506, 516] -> 0.105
